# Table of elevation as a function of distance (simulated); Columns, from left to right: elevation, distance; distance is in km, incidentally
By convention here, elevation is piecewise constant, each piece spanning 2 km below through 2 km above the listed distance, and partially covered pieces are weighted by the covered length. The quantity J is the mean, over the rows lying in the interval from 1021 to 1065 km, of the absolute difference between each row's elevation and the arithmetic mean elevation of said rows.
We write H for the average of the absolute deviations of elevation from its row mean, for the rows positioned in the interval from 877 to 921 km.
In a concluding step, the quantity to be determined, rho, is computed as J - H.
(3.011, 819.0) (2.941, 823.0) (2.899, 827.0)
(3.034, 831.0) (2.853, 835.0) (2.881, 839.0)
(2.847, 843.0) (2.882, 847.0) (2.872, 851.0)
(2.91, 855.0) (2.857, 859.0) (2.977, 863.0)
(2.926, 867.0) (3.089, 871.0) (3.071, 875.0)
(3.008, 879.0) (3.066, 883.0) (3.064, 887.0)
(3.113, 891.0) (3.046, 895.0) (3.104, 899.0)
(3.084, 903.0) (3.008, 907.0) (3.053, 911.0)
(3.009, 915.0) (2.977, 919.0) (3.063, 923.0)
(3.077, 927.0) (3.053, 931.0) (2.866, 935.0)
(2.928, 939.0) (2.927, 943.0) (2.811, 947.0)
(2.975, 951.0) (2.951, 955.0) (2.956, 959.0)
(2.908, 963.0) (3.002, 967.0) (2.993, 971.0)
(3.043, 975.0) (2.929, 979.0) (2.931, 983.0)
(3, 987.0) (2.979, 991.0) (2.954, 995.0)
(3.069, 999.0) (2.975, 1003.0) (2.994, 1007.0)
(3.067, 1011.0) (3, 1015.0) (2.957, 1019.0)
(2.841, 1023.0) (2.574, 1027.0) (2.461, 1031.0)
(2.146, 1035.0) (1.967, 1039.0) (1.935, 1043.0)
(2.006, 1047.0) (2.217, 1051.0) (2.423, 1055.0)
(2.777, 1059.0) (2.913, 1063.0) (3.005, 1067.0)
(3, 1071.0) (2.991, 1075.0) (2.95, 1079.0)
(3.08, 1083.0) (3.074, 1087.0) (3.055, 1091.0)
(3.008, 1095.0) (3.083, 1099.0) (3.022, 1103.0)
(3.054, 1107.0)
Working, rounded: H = 0.035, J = 0.30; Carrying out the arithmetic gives 0.3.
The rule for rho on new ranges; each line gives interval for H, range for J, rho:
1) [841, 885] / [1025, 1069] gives 0.2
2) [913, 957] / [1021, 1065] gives 0.2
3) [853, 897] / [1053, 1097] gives 0.1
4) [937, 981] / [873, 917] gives 0.0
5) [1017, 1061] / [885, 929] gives -0.3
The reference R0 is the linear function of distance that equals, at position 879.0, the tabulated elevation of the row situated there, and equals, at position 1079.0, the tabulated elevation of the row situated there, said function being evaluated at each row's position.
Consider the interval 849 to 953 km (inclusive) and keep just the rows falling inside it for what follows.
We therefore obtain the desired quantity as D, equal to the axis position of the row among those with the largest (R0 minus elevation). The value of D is 947.0 km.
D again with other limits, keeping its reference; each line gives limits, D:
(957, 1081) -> 1043.0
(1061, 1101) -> 1063.0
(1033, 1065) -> 1043.0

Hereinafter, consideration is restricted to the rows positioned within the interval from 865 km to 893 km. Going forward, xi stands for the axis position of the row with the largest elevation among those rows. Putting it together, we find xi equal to 891.0 km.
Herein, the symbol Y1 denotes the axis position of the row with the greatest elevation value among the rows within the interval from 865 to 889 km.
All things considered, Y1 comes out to 871.0 km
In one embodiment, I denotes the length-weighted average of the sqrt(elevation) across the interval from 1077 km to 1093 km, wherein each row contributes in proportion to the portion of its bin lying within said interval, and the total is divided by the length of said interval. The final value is 1.74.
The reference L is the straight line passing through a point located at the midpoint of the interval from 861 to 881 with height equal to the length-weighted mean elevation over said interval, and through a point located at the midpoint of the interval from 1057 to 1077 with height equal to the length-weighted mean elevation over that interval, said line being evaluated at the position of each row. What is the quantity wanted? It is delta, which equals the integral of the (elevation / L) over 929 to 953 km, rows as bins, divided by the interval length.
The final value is 0.98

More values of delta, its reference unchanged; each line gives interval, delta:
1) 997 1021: 1.02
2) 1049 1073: 0.93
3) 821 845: 0.96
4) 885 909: 1.02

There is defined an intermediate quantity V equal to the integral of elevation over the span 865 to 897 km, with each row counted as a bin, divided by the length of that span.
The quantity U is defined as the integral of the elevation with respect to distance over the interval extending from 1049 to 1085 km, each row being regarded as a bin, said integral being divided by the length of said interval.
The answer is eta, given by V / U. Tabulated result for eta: 1.08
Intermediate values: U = 2.82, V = 3.05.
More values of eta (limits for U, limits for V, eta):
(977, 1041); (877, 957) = 1.07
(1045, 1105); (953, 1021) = 1.05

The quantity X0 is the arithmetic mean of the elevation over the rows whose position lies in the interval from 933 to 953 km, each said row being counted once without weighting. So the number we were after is 2.90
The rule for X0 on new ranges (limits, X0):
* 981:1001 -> 2.99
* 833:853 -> 2.87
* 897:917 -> 3.05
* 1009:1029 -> 2.89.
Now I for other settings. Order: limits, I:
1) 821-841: 1.71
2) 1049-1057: 1.52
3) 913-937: 1.73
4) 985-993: 1.73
